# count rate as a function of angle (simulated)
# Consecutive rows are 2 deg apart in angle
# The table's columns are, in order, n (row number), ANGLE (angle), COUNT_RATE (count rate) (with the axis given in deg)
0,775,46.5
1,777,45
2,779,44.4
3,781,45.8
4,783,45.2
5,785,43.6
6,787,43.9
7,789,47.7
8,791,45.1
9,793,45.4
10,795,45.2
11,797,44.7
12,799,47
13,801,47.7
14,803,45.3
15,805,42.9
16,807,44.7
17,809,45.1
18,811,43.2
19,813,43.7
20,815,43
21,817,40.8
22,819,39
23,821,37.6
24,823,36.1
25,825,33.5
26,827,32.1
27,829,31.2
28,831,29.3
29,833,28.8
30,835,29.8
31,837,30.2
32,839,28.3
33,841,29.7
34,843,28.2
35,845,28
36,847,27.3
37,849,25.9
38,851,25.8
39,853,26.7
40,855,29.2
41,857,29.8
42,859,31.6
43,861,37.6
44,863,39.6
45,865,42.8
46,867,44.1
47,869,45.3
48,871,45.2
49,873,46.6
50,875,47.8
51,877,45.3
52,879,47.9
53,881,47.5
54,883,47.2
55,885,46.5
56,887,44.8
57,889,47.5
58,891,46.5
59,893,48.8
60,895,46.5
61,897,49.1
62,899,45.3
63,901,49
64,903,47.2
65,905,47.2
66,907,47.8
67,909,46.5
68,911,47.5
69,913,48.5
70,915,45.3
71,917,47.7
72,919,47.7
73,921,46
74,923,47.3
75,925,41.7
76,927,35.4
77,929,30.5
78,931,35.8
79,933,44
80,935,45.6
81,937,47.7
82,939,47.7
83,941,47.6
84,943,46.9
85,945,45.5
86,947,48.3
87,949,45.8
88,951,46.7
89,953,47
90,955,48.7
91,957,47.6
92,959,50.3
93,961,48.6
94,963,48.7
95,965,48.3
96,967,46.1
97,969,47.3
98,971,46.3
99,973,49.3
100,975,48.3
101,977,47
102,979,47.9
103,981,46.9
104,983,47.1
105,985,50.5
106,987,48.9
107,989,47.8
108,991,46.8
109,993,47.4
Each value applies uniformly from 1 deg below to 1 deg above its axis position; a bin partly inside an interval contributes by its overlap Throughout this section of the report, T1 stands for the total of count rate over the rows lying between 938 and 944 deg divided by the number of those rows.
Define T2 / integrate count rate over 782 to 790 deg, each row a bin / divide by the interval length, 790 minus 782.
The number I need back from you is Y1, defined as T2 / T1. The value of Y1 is 0.95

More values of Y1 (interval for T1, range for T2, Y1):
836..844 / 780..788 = 1.53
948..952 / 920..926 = 0.97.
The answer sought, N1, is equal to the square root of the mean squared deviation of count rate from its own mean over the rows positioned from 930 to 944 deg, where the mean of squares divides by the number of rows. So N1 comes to 4.0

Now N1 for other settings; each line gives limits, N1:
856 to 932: 5.2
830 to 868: 5.4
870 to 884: 1.0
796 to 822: 2.8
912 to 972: 4.3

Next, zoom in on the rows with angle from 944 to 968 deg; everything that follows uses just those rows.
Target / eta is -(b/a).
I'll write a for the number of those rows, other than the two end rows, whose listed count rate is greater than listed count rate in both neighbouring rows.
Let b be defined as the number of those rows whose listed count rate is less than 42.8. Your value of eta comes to 0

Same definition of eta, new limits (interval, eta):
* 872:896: 0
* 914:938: -4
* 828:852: -6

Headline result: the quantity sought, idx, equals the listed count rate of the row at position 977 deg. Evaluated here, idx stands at 47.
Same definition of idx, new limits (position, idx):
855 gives 29.2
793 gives 45.4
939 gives 47.7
